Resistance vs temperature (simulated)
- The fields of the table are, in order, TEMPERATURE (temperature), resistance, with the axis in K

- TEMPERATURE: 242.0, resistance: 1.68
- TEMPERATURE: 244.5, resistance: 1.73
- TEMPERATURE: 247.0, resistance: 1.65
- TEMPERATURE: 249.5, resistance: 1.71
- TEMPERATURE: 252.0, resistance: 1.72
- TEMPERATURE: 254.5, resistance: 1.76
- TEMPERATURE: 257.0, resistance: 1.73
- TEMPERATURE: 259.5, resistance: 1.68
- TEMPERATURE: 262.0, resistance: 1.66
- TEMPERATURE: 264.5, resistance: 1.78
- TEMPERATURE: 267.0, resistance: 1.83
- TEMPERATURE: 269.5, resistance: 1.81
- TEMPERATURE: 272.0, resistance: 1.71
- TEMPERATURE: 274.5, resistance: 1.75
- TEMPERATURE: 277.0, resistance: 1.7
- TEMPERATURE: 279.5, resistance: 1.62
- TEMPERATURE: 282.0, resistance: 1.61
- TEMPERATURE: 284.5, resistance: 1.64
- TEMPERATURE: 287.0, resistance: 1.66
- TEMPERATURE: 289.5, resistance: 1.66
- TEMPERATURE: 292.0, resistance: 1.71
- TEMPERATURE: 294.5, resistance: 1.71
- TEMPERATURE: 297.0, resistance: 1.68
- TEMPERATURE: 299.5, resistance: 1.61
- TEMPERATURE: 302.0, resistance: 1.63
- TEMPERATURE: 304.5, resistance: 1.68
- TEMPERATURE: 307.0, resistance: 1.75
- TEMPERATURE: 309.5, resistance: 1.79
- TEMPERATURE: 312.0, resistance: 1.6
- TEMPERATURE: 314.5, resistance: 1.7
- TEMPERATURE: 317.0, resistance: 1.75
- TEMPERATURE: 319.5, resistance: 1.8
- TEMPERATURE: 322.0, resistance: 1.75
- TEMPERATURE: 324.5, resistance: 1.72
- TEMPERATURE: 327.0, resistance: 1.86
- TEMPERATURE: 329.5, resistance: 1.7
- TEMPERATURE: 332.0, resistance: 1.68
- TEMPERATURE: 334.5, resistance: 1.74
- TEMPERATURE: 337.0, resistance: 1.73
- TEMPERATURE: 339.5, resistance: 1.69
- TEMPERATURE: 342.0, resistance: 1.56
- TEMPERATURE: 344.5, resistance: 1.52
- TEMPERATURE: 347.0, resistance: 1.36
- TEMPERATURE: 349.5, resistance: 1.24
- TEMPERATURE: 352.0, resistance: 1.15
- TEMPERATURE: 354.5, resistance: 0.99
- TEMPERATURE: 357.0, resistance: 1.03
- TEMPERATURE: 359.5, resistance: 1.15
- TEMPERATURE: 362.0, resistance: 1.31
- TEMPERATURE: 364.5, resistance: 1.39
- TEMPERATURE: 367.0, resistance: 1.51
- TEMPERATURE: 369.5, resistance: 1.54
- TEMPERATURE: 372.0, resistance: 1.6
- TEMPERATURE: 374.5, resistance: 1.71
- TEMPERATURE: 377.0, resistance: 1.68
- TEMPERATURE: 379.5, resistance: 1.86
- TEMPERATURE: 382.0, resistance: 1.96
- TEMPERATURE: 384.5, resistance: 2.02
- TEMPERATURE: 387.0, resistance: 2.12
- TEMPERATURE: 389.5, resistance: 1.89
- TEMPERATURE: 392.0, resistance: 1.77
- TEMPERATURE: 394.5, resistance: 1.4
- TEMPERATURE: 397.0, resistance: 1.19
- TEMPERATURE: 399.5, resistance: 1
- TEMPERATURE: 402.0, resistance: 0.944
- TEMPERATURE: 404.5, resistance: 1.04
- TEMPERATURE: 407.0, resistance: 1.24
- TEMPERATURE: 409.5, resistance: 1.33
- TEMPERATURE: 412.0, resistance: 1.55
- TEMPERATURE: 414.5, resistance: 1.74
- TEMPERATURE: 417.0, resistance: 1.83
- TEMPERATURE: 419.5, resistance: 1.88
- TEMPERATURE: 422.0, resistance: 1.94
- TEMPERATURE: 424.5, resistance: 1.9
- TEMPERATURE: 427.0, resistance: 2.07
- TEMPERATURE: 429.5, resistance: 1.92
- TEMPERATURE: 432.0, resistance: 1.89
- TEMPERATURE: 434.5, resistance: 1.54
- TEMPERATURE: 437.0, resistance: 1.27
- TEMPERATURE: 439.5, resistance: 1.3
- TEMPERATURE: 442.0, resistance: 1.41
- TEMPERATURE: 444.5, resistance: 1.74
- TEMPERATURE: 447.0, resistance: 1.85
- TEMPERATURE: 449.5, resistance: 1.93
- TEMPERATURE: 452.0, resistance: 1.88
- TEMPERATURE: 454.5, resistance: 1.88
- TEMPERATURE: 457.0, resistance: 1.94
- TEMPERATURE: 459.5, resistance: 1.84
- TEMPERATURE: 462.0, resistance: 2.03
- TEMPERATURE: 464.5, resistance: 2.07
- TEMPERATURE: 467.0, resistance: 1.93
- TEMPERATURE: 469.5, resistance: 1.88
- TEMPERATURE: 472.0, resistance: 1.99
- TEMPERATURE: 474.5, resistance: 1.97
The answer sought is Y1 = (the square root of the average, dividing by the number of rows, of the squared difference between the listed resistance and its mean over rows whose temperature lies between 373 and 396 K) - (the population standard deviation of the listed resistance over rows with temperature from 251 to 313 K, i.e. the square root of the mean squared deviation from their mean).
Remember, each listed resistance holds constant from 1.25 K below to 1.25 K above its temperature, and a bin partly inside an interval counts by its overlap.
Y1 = 0.1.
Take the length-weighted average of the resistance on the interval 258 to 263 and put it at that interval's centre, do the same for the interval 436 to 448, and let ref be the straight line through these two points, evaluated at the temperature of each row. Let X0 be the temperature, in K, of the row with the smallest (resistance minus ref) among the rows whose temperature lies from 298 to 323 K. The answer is 299.5 K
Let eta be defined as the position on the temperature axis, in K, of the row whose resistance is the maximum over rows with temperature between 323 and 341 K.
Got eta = 327.0 K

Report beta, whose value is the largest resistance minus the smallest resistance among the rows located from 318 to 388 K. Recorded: 1.1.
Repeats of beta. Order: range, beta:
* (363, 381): 0.5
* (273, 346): 0.3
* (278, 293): 0.1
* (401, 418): 0.9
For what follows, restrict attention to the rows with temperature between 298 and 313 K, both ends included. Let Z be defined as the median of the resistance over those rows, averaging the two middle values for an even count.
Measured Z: 1.7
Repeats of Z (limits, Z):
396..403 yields 1.0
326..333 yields 1.7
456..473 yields 1.9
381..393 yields 2.0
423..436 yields 1.9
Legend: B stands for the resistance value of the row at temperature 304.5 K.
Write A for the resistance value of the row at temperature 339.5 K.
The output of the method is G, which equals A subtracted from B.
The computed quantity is -0.01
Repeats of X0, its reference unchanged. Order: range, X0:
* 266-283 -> 282.0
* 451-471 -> 459.5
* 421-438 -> 437.0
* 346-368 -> 354.5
